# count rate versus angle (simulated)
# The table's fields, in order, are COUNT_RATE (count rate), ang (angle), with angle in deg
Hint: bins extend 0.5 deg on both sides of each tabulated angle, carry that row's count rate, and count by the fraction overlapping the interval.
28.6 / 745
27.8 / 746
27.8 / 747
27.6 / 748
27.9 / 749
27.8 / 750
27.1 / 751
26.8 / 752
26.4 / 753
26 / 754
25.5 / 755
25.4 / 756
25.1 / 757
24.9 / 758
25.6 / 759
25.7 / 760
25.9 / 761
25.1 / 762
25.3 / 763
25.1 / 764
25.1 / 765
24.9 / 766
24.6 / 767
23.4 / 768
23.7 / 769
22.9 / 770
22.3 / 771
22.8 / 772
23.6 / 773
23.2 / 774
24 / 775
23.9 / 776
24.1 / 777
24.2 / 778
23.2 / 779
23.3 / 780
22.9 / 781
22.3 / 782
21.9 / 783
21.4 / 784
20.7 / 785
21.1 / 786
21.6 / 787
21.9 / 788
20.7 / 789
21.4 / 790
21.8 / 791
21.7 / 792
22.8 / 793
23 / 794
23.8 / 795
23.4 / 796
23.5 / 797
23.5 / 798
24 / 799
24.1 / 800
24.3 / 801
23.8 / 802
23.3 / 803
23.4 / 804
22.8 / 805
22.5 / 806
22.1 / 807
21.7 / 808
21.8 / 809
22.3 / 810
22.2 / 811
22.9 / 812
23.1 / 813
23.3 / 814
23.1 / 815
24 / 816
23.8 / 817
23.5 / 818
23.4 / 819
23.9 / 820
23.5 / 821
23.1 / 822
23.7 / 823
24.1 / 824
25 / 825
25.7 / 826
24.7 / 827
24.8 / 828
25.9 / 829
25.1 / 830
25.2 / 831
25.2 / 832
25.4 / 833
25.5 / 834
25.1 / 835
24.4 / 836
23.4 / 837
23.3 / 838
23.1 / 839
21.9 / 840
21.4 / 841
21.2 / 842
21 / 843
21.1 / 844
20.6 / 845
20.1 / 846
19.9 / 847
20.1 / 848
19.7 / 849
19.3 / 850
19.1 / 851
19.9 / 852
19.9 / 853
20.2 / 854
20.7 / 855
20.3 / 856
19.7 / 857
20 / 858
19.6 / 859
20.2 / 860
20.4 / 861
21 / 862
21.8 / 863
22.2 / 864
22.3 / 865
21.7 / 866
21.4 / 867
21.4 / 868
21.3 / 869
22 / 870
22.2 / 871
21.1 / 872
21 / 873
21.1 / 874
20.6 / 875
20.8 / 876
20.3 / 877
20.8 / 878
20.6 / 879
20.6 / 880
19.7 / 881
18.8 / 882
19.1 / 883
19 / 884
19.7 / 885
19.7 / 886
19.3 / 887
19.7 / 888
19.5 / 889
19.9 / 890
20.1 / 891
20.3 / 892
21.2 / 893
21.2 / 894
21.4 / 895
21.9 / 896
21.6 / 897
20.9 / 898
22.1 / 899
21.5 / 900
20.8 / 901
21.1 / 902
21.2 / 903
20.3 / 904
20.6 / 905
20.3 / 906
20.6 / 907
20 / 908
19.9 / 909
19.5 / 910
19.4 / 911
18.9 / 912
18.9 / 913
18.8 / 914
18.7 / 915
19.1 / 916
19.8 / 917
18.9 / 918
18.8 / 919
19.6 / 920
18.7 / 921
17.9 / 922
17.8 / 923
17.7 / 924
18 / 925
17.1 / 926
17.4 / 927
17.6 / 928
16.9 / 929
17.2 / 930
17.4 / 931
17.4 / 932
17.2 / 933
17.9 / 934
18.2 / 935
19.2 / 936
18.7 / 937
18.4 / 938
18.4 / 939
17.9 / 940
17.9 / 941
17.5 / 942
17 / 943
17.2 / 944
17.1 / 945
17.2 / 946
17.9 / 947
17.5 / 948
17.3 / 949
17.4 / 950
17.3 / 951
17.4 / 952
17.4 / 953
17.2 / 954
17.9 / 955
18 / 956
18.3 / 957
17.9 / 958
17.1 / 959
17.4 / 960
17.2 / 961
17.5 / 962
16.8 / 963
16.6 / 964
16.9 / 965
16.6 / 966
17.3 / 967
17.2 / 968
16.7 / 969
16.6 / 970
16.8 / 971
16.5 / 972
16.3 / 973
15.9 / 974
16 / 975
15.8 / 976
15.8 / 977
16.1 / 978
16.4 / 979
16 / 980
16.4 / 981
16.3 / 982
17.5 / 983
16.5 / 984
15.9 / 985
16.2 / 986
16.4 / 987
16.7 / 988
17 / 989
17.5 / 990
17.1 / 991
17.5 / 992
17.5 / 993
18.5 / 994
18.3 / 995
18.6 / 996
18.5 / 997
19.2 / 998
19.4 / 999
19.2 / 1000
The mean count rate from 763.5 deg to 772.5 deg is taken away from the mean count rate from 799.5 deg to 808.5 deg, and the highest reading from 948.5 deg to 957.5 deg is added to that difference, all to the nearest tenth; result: 17.5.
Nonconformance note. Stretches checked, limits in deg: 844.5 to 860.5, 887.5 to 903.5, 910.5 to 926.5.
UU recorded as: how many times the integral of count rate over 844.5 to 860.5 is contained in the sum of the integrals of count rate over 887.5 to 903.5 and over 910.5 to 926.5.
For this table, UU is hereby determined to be 2.0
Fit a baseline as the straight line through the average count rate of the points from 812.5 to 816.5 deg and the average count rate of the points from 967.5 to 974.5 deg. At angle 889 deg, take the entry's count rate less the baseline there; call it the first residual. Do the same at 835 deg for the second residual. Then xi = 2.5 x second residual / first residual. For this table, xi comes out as -10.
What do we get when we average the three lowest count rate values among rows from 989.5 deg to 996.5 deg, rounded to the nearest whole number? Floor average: 17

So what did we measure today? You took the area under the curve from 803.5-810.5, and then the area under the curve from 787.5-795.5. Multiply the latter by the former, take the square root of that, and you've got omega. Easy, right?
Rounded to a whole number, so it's 167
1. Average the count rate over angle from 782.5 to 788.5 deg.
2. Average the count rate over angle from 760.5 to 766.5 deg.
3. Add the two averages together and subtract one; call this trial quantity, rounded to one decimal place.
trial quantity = 45.7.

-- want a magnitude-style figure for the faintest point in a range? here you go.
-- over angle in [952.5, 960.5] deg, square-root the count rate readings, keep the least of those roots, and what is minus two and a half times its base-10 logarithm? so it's -1.54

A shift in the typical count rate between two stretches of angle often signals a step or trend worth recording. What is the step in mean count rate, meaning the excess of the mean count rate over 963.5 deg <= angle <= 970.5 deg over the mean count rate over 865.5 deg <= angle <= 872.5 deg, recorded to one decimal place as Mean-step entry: -4.7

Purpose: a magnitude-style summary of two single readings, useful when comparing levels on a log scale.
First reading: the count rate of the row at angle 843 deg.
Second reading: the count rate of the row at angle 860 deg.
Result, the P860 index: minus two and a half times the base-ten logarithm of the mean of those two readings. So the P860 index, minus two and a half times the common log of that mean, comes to -3.28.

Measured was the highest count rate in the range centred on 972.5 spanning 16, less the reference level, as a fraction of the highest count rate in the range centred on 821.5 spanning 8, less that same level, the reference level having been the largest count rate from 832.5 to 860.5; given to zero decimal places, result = 16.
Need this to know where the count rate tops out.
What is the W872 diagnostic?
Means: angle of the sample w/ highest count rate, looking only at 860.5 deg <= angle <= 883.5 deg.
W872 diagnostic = 865 deg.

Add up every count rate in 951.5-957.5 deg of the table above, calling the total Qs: 106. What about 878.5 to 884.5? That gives 118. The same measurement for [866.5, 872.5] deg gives 129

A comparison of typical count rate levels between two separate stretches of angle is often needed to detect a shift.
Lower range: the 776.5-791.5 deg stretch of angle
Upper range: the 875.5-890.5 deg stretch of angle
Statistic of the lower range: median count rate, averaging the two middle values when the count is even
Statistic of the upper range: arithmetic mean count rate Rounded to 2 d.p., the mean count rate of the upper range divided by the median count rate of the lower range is 0.91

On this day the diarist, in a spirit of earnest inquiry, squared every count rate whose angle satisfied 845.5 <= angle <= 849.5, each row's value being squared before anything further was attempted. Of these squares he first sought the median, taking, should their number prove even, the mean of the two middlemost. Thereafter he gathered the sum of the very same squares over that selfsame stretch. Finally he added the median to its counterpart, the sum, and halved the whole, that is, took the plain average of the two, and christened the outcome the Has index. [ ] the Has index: 996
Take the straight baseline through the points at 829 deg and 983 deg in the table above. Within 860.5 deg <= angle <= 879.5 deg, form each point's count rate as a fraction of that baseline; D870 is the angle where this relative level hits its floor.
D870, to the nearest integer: 861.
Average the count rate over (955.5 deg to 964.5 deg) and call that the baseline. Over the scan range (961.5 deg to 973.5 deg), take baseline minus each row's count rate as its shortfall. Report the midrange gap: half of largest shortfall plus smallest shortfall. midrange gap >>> 1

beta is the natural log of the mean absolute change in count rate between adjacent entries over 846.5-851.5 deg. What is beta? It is -1.20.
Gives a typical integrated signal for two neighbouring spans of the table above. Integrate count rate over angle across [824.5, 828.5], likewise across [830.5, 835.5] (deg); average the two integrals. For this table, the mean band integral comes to 113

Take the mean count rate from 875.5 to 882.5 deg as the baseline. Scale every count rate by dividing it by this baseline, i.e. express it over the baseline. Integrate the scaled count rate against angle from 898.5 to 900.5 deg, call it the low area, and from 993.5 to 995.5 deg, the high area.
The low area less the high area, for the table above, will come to 0.34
